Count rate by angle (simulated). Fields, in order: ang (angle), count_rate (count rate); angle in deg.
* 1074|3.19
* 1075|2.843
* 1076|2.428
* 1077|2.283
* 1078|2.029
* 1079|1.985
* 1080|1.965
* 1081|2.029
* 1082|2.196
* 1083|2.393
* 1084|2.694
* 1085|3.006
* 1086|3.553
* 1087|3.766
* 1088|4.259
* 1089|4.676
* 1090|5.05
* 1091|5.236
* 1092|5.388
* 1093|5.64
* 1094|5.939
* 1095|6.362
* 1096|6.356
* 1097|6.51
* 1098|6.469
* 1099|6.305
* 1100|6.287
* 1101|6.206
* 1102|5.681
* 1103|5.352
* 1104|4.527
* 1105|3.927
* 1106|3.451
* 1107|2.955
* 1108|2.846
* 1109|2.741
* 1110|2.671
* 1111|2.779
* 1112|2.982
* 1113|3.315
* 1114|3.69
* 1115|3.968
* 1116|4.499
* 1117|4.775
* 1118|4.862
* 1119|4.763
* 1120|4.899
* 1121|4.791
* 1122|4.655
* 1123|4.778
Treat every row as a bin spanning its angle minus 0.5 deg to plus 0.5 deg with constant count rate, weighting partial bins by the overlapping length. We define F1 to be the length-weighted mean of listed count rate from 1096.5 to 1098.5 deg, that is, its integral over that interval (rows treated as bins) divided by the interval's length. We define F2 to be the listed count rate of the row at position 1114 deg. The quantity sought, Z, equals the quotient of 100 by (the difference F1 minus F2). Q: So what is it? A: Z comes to 36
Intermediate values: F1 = 6.5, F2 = 3.69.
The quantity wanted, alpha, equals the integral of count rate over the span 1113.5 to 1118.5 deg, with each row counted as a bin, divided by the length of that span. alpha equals 4.4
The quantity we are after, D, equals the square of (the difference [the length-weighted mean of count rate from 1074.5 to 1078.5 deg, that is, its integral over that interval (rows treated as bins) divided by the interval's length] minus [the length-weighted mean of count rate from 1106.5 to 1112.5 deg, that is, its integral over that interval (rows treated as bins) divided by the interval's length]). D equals 0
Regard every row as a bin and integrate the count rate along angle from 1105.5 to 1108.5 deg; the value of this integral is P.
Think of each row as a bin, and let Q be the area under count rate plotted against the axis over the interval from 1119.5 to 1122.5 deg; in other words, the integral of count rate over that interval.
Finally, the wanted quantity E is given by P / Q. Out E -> 0.64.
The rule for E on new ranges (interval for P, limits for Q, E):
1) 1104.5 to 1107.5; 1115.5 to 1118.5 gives 0.73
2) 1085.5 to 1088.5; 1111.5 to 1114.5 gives 1.16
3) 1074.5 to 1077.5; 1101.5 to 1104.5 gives 0.49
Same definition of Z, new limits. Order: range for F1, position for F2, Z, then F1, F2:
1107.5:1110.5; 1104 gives -56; 2.8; 4.527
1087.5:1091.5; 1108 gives 51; 4.8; 2.846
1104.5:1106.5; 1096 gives -37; 3.7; 6.356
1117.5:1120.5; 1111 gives 48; 4.8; 2.779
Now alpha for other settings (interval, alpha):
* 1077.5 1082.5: 2.0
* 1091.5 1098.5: 6.1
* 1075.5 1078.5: 2.2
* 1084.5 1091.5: 4.2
